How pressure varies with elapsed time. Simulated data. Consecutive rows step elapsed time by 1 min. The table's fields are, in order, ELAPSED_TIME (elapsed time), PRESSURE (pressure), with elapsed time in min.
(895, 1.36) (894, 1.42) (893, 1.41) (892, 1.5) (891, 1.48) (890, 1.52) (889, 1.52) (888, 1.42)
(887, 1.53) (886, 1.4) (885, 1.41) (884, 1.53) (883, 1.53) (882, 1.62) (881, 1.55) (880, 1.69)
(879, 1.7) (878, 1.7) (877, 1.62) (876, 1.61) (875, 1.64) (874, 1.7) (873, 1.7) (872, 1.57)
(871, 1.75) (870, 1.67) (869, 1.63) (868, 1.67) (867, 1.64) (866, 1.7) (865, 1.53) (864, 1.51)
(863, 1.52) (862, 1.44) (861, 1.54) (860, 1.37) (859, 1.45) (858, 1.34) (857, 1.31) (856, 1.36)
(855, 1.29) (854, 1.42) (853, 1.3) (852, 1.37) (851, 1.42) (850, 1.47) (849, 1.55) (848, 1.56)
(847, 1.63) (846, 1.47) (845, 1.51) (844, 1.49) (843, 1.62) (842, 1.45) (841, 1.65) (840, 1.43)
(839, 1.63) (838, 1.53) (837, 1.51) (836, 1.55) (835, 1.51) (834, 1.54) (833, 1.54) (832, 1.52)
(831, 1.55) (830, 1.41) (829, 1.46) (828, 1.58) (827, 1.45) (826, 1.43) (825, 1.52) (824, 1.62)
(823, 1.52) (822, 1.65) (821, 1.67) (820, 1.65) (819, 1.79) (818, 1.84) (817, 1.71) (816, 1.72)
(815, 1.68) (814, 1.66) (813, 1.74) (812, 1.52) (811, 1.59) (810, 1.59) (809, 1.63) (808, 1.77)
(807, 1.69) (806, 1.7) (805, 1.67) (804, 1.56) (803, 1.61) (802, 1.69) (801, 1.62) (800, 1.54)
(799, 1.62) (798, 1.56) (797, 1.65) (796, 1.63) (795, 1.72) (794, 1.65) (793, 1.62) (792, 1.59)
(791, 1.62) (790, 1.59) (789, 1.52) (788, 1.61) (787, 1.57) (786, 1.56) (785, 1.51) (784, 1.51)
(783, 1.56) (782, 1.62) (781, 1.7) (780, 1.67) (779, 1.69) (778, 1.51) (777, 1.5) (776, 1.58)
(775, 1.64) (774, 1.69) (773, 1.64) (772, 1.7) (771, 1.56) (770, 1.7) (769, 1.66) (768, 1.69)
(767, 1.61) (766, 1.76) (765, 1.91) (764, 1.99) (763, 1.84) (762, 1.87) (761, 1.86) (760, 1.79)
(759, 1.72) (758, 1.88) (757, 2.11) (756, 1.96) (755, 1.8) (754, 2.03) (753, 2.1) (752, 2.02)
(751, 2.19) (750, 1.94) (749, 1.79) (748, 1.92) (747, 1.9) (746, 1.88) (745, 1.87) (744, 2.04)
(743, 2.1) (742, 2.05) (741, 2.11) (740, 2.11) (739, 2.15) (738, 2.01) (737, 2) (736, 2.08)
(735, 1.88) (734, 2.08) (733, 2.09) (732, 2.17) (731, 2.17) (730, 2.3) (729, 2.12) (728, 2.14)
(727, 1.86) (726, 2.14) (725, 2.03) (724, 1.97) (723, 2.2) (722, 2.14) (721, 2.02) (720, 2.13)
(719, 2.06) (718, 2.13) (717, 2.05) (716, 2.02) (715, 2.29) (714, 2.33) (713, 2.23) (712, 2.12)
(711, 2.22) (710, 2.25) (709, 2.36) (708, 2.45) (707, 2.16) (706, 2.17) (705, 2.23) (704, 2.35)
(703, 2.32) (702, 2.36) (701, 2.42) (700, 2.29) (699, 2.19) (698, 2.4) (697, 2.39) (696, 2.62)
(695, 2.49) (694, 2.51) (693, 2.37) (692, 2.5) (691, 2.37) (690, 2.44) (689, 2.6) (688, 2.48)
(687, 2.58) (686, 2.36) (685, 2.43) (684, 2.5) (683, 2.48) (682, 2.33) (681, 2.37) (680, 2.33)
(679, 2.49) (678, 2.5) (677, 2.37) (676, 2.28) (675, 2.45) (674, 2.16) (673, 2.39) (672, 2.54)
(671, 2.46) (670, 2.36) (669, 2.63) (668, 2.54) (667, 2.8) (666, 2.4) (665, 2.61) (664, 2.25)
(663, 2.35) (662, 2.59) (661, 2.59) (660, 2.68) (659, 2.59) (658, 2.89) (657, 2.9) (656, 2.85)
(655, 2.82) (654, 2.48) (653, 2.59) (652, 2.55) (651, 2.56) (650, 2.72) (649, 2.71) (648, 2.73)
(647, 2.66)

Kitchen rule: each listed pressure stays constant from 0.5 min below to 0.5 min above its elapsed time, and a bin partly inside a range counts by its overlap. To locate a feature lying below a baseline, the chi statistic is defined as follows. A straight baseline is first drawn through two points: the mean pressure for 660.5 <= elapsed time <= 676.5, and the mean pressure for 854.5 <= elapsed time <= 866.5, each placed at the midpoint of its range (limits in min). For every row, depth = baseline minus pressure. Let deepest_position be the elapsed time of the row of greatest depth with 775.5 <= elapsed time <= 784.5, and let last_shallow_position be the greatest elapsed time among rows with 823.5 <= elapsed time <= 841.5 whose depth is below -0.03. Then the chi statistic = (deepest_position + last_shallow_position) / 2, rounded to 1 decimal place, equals 809.0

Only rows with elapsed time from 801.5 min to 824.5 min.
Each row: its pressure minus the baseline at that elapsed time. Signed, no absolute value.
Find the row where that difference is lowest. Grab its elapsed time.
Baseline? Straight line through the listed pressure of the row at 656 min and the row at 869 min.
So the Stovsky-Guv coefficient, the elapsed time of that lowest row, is 804 min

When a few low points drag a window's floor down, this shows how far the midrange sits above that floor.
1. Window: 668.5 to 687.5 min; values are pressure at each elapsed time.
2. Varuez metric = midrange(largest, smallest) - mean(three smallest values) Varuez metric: 0.14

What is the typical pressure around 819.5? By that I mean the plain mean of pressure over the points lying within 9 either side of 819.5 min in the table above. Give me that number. 1.63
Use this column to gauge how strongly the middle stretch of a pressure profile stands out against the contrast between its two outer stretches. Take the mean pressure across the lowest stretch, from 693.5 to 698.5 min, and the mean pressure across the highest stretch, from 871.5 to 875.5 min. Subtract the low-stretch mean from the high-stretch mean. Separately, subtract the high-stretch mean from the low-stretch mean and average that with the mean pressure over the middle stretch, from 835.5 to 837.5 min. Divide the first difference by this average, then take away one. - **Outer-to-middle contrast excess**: -1.70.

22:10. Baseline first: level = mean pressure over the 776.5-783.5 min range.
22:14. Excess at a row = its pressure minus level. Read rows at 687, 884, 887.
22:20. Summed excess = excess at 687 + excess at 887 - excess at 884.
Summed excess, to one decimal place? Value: 1.0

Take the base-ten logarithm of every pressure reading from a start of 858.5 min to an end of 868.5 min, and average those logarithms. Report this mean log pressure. 0.19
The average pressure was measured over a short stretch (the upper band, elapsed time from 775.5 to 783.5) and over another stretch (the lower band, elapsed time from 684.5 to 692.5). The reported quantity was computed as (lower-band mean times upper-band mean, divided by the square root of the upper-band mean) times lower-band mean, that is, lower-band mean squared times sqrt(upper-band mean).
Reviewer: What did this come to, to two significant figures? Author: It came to 7.7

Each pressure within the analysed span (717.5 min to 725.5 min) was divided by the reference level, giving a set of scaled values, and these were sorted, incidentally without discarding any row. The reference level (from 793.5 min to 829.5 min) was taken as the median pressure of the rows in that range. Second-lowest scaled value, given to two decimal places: 1.23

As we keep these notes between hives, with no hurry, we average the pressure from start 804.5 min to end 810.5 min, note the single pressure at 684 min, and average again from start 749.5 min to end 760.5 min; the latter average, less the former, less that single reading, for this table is -2.2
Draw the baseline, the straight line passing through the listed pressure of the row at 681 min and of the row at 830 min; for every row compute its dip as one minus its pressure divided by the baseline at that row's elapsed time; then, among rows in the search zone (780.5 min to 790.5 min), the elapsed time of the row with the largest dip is 784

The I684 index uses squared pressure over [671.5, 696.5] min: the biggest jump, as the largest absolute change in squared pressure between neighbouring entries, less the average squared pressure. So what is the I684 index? -4.6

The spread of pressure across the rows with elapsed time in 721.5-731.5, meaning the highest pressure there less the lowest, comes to 0.44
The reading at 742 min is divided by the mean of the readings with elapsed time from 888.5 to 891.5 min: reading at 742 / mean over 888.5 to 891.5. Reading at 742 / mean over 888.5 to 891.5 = 1.4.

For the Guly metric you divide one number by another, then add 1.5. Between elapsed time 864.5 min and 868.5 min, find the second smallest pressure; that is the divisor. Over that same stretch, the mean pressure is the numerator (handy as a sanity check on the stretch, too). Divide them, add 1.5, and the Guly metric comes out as 2.50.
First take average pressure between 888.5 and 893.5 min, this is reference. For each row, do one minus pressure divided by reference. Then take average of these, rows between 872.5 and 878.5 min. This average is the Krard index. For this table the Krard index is -0.12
